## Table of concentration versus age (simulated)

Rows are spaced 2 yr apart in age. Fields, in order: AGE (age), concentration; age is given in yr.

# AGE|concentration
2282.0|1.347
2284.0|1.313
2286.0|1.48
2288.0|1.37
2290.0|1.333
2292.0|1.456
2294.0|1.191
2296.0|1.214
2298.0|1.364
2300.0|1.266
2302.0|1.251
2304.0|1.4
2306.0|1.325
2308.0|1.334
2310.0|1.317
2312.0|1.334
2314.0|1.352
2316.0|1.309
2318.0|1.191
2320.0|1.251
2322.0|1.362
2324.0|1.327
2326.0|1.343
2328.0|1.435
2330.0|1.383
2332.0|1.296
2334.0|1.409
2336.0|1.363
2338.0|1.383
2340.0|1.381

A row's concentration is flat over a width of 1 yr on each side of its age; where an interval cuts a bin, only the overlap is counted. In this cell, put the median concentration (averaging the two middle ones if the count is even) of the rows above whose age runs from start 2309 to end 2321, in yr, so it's 1.31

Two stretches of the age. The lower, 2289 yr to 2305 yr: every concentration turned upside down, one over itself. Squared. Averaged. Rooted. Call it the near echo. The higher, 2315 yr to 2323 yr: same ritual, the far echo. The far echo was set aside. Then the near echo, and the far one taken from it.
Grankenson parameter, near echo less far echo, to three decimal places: -0.016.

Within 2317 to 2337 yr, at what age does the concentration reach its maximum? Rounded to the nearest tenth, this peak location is 2328.0 yr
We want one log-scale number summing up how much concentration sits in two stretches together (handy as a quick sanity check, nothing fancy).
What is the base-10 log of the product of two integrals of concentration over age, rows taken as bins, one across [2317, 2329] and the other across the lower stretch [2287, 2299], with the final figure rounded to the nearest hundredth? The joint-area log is 2.40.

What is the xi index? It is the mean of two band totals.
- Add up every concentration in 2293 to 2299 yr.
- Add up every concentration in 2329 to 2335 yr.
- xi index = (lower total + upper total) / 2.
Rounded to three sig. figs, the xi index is 3.93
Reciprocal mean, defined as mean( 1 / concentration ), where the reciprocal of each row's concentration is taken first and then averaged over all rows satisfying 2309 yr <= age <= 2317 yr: 0.753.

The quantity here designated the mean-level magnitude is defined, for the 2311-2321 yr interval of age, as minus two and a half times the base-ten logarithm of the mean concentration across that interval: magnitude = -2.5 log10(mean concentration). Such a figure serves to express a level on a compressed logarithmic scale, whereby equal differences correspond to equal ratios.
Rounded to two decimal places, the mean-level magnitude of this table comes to -0.27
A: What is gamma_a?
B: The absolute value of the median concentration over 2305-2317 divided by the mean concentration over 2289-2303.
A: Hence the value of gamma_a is 1.03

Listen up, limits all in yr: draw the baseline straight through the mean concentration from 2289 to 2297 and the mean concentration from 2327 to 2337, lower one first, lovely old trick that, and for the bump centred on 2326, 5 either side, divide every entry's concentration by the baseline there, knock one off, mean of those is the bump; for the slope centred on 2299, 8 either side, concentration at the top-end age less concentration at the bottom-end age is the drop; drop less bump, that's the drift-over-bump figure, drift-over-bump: -0.13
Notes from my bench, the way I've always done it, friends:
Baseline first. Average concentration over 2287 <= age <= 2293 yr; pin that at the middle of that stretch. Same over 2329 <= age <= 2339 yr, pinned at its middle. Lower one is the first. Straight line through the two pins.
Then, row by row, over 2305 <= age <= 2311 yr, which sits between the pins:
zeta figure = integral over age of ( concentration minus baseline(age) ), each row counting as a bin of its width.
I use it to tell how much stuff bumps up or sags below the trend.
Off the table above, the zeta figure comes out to -0.3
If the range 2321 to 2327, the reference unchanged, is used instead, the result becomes -0.2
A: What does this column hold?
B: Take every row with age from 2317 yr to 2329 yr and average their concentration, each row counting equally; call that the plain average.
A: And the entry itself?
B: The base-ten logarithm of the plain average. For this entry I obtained 0.120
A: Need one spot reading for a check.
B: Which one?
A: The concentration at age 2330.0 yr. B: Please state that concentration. 1.383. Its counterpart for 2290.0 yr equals 1.333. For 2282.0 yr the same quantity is 1.347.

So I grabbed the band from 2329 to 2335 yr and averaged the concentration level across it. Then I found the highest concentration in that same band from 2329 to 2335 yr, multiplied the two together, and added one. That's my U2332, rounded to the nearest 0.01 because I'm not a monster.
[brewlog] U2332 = 2.92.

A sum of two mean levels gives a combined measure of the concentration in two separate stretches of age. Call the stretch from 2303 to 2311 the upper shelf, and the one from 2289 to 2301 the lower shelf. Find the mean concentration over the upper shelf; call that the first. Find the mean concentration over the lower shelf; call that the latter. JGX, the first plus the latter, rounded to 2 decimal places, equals 2.65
